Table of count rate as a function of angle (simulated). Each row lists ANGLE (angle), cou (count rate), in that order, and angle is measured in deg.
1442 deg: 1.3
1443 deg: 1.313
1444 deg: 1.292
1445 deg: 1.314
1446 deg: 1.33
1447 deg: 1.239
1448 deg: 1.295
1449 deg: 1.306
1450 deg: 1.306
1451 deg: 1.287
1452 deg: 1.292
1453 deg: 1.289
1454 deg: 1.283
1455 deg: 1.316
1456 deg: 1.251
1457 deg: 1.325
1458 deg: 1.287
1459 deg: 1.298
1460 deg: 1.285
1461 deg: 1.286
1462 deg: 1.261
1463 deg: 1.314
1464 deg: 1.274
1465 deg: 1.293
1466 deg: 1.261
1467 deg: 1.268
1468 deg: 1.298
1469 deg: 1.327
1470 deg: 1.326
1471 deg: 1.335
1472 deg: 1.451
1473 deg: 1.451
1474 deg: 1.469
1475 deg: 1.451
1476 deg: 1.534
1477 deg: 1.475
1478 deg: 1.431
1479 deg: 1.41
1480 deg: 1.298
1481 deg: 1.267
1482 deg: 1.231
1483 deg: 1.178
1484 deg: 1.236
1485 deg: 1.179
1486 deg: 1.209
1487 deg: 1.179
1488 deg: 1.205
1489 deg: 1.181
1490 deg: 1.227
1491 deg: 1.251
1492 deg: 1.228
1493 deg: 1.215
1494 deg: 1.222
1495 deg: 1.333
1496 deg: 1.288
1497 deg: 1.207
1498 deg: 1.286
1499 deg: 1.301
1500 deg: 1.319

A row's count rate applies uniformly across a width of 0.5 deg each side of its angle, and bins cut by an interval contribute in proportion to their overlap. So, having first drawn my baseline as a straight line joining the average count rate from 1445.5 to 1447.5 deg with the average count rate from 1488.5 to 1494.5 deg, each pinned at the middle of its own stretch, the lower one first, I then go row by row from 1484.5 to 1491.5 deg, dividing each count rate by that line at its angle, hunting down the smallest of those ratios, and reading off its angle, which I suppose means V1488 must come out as 1485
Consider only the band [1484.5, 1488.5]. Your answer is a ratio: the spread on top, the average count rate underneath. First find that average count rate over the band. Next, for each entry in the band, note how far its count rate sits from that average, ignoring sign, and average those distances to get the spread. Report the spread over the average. 0.012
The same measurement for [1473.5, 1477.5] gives 0.017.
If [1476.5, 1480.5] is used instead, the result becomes 0.038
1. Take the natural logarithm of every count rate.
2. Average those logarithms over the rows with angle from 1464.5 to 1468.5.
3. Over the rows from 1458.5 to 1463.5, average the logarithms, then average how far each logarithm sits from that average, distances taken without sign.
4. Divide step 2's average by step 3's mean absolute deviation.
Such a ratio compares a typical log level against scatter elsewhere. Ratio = 23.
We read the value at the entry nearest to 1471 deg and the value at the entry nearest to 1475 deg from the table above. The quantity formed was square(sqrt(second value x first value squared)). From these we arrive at 2.59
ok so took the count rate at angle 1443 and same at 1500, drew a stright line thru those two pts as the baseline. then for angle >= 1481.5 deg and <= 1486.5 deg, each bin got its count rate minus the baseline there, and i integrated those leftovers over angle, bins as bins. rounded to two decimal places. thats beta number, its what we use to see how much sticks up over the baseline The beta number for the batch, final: -0.55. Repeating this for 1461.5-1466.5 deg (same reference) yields -0.17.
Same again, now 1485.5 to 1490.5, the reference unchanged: -0.59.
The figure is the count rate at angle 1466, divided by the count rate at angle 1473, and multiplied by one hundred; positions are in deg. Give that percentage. 87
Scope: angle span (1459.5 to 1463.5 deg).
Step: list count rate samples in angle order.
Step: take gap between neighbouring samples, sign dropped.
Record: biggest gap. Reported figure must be 0.053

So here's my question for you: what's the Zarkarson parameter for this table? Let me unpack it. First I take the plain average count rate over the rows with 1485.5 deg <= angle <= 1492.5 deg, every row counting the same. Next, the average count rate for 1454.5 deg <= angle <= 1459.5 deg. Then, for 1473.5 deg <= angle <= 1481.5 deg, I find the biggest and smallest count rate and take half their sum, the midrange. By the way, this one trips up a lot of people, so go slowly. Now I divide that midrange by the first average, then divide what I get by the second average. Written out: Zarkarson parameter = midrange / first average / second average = 0.89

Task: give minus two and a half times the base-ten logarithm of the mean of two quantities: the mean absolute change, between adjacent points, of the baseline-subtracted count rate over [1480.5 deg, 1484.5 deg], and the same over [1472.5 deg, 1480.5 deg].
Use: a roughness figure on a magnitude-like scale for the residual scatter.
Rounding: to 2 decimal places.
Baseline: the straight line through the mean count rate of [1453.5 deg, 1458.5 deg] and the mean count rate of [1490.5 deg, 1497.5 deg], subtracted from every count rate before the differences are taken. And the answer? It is 3.27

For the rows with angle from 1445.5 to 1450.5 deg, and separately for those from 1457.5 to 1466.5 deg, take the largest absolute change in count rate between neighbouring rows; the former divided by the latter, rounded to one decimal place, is 1.7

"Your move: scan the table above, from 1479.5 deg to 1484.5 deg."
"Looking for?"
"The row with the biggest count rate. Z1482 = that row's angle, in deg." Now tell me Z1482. 1480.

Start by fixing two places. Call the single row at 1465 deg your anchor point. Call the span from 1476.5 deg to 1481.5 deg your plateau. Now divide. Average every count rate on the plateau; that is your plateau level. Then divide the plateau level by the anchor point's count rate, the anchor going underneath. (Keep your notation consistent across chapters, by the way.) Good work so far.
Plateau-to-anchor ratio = 1.06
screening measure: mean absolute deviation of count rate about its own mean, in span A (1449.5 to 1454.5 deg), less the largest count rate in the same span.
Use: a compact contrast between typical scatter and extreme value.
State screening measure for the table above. -1.300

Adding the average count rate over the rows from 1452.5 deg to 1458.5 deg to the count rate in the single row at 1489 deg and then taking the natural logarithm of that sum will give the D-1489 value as 0.91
